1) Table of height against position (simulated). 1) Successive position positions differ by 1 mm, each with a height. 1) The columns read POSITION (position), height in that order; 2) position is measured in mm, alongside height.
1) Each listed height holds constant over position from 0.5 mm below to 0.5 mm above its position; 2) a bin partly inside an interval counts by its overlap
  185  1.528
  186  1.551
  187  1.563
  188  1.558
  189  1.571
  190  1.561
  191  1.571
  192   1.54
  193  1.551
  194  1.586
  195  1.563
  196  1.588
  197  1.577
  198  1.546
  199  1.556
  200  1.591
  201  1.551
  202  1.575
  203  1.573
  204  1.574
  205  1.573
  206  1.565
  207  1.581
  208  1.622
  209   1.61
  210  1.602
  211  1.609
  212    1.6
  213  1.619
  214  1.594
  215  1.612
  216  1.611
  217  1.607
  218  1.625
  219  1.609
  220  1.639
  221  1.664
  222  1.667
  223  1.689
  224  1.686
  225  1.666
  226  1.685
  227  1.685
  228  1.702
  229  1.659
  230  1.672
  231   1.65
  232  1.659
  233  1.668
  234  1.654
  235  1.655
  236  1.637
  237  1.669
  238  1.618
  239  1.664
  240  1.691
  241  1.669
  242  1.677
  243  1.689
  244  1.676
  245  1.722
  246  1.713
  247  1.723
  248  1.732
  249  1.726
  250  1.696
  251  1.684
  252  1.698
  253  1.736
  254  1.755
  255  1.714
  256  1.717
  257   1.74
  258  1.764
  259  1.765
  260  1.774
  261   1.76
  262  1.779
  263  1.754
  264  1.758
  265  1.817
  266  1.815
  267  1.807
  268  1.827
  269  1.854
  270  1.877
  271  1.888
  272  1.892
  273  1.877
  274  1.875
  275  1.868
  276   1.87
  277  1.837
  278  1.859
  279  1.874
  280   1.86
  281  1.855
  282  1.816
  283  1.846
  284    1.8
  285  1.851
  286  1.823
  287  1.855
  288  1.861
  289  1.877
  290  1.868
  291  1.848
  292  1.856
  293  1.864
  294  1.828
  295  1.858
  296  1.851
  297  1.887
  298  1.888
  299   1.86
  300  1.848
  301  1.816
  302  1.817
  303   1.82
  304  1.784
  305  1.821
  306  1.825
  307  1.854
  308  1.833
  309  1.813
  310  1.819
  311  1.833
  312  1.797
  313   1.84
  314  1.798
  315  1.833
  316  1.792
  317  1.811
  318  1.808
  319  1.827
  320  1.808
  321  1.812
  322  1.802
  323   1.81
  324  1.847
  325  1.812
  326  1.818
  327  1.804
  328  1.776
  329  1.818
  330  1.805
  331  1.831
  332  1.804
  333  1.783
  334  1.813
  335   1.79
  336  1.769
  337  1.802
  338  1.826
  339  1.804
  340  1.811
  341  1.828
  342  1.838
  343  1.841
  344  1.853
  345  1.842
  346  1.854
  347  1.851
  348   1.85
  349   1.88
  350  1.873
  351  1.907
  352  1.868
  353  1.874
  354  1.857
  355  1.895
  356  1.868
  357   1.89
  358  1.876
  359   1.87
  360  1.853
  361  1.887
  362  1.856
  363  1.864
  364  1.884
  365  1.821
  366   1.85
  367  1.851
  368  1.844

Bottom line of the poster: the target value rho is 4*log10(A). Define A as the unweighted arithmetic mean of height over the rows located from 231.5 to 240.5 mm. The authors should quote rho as 0.88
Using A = 1.66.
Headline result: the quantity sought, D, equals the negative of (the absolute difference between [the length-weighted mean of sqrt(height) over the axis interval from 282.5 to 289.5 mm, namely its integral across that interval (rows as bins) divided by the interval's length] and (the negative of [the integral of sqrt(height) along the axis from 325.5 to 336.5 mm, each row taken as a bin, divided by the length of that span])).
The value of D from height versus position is -2.70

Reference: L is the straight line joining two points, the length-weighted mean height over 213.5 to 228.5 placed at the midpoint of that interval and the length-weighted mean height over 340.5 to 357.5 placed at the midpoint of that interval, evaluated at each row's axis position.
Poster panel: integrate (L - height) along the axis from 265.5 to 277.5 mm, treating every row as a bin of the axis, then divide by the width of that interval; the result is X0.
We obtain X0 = -0.12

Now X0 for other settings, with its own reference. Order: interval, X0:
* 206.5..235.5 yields 0.01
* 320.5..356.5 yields 0.01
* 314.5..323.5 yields 0.00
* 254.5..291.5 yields -0.09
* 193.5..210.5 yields 0.04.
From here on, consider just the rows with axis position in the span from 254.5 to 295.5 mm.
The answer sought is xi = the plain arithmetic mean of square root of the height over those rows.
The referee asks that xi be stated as 1.35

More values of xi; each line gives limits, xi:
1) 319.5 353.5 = 1.35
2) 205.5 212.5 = 1.26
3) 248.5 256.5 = 1.31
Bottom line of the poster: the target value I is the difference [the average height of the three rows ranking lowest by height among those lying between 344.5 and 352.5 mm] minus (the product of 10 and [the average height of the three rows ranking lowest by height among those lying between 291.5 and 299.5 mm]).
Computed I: -16.6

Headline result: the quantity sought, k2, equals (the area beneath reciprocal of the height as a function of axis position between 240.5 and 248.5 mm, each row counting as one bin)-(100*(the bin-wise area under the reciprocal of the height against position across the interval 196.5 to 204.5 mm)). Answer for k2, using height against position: -506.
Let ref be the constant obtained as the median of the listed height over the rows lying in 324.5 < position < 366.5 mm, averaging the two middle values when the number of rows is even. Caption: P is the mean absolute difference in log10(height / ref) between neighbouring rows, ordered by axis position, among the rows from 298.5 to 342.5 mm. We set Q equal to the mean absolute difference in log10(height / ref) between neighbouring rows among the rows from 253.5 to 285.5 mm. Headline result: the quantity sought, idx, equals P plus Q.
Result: 0.0098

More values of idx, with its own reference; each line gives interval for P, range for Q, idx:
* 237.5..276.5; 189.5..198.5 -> 0.0105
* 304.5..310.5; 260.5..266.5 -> 0.0091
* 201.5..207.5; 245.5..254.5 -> 0.0059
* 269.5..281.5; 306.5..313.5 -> 0.0083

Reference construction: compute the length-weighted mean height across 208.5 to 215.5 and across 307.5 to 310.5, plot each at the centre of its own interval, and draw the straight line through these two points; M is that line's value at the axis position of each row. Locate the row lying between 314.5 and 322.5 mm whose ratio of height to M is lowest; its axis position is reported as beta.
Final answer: 322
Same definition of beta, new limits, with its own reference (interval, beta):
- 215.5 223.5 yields 219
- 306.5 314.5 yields 314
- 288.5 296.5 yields 294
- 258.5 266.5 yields 263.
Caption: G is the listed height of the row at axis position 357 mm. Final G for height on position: 1.89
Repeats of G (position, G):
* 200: 1.591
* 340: 1.811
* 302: 1.817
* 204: 1.574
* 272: 1.892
